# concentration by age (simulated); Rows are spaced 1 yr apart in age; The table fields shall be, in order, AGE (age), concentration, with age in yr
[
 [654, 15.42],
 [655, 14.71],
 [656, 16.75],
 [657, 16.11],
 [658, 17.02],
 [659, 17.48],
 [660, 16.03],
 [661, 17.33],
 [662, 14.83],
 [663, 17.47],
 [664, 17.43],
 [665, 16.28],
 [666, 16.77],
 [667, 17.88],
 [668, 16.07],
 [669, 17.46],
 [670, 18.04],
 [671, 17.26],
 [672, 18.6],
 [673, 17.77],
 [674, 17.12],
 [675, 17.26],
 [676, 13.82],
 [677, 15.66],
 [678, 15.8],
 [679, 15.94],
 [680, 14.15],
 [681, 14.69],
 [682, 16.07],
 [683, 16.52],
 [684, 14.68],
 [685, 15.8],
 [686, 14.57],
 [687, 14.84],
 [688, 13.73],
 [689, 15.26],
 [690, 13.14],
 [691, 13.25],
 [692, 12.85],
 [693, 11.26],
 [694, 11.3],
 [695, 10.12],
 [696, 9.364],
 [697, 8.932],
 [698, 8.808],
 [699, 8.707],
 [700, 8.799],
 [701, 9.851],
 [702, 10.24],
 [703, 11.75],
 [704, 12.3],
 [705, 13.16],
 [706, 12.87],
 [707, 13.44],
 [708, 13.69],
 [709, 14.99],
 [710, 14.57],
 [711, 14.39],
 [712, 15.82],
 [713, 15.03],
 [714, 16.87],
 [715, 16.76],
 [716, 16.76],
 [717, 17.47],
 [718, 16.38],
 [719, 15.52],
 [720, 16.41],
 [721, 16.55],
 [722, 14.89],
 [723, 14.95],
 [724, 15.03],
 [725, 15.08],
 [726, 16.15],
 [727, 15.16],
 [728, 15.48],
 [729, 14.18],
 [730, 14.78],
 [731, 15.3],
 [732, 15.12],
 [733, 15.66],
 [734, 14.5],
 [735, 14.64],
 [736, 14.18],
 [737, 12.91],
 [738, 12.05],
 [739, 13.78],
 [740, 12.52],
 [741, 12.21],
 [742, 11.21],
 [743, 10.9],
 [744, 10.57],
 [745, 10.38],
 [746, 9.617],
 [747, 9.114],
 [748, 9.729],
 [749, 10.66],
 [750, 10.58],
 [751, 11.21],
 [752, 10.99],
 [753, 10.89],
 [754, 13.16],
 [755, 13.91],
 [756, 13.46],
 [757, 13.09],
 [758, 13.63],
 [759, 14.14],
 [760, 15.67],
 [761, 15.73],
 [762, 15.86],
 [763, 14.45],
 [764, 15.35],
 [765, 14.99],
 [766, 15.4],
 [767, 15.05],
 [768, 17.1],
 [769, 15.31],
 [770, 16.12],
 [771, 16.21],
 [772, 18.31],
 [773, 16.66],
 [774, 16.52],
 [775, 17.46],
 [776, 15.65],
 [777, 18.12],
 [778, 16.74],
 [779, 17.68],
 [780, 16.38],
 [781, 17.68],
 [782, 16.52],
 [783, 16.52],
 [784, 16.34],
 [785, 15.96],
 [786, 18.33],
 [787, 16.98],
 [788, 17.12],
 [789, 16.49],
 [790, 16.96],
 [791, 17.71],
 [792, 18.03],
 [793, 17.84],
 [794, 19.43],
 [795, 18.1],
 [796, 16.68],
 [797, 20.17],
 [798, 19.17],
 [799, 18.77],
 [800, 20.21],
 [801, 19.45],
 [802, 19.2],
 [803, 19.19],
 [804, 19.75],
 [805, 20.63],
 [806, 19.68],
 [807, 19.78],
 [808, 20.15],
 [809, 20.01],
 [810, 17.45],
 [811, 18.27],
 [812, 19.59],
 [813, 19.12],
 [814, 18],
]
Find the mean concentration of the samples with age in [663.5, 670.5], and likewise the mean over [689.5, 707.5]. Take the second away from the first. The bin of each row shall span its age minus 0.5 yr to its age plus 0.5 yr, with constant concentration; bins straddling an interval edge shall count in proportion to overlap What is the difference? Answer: 6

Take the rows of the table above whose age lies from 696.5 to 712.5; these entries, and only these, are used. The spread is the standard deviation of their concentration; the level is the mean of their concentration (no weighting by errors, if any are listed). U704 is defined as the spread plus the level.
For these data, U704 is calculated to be 14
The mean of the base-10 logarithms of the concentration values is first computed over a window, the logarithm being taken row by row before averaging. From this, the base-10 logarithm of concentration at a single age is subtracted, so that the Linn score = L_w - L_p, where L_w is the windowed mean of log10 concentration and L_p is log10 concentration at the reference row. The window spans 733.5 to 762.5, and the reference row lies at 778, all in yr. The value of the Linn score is -0.13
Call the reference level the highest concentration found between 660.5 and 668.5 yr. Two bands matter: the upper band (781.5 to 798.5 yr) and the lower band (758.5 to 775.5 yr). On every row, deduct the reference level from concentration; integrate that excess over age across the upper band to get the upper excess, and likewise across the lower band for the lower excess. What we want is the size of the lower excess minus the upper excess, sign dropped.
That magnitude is 28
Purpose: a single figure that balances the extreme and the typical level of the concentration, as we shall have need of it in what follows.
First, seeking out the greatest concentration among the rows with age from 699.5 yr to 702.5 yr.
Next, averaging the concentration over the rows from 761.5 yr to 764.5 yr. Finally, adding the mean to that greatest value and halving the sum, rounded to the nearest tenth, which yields 12.7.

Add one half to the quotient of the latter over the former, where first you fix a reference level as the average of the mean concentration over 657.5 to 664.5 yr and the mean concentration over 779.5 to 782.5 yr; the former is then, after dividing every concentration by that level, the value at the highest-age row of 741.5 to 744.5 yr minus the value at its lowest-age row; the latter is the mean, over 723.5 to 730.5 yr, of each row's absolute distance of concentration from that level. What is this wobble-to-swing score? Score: -44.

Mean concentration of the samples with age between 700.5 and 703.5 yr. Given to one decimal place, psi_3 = 10.6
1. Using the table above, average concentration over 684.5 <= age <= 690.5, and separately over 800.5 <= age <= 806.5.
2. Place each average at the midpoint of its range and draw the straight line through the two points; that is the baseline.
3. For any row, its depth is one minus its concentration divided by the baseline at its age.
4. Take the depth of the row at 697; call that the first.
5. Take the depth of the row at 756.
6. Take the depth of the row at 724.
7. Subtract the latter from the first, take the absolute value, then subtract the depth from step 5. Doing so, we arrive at 0.10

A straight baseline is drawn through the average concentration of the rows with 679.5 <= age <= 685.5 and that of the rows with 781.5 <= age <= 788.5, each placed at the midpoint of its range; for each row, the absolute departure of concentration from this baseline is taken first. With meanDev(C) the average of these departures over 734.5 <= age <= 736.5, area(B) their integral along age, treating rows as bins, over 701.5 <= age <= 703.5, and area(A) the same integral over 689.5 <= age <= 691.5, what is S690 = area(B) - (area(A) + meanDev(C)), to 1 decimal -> 3.1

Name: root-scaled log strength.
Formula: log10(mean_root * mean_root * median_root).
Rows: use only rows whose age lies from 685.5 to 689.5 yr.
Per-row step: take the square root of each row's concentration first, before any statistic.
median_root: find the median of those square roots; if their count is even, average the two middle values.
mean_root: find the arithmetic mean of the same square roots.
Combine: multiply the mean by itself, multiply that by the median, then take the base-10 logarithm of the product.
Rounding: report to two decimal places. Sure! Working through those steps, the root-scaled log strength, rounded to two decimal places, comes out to 1.75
